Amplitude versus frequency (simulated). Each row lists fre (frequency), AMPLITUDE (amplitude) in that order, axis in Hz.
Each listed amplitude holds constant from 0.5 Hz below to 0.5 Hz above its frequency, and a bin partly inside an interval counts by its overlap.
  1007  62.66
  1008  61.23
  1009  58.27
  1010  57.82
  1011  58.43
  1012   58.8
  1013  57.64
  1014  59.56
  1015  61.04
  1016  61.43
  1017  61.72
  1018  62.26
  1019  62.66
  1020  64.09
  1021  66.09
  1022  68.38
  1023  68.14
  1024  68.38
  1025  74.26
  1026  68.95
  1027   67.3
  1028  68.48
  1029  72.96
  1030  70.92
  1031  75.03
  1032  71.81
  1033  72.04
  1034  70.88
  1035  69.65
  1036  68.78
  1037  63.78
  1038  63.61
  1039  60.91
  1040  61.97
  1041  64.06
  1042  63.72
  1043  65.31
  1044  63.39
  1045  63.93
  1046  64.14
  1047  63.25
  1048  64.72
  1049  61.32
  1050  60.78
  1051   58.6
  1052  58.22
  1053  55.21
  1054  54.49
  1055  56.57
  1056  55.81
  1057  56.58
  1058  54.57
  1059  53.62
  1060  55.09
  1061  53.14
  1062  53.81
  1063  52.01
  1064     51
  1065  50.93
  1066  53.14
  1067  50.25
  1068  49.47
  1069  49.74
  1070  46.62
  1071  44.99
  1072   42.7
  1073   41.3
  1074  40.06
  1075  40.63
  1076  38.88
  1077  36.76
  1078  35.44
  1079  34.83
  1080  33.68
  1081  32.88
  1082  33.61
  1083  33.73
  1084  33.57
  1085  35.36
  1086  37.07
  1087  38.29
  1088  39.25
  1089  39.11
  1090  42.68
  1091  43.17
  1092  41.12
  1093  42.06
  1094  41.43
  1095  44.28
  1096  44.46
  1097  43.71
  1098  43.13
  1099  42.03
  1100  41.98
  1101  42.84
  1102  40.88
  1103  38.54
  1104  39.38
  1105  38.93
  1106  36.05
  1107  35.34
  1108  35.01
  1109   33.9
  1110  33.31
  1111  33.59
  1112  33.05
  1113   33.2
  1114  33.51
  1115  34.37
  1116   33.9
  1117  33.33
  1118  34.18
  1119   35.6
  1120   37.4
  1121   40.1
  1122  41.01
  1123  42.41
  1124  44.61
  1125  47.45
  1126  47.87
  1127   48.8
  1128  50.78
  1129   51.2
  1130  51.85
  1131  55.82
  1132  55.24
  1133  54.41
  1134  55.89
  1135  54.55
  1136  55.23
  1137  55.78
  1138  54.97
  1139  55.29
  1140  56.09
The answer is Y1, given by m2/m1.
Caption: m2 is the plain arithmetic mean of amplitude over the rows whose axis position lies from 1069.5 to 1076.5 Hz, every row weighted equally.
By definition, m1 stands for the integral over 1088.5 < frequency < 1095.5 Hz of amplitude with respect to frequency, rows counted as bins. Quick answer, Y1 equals 0.14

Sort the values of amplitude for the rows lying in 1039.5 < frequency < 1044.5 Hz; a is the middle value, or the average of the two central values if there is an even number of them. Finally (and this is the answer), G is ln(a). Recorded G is 4.2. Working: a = 64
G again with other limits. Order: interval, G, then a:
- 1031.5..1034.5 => 4.3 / 72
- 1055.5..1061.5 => 4.0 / 55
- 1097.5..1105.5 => 3.7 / 41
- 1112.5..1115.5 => 3.5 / 34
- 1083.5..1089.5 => 3.6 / 38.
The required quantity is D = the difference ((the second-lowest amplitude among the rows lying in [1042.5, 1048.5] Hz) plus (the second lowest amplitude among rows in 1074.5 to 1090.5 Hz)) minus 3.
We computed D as 94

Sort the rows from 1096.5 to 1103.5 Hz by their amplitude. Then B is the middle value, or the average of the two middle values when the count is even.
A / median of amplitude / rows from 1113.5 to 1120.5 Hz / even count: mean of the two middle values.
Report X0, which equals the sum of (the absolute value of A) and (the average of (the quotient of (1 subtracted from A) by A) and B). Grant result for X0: 56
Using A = 34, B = 42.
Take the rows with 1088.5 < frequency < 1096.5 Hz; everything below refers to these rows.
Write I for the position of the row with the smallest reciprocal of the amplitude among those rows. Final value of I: 1096 Hz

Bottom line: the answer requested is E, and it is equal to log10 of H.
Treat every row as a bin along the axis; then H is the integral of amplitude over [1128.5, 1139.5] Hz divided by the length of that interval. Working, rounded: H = 55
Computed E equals 1.74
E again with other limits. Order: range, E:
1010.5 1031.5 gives 1.82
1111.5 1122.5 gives 1.55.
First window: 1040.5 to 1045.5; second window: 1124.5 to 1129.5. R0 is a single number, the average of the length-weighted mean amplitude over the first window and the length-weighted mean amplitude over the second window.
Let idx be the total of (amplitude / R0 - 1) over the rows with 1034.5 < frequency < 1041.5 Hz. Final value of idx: 1.0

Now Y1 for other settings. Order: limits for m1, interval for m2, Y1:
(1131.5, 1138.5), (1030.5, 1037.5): 0.18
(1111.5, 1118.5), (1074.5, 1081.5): 0.15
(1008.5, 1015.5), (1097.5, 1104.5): 0.10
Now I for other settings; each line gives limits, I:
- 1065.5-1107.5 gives 1066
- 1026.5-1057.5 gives 1031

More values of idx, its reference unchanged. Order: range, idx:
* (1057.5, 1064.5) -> -0.4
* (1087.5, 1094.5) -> -1.9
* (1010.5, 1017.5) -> 0.4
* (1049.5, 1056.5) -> 0.1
